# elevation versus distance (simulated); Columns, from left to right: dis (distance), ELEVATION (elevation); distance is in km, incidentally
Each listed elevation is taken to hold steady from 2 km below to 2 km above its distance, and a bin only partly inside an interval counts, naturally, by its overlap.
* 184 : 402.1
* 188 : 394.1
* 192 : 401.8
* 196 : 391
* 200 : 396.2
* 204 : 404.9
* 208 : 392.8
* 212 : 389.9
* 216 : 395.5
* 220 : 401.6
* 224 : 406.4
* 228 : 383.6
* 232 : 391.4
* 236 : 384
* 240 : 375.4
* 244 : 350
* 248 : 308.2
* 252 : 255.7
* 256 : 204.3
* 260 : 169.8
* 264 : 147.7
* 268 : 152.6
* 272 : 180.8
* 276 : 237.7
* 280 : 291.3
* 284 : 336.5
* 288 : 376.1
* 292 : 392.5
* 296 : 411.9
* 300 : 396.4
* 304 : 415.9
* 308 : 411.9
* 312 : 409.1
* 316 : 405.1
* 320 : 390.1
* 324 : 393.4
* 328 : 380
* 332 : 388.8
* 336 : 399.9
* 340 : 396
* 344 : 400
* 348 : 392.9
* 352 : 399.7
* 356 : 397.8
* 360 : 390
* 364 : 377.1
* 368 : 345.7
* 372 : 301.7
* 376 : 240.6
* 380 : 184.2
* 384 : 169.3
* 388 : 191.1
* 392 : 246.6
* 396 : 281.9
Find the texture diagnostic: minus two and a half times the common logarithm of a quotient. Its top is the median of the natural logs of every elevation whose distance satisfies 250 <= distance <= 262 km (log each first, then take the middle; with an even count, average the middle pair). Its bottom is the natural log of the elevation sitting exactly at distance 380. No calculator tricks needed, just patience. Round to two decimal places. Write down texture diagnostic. -0.02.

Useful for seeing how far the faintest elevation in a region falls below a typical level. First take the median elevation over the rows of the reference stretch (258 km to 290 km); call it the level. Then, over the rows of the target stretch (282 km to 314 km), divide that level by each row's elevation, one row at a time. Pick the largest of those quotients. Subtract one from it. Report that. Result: -0.4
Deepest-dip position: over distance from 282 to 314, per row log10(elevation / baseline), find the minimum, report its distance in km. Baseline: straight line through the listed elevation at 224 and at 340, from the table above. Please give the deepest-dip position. 284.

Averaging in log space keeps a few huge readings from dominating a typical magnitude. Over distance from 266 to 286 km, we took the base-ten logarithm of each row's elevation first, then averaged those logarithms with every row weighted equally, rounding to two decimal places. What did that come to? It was 2.36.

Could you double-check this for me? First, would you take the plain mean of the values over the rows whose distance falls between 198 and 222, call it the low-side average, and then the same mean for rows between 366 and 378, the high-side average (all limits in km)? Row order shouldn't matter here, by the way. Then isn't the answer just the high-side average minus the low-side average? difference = -101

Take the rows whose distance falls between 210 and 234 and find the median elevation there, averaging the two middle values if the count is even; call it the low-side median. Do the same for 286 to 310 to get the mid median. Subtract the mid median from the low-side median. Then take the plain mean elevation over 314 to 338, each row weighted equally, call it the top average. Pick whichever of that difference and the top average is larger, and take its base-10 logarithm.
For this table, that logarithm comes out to 2.59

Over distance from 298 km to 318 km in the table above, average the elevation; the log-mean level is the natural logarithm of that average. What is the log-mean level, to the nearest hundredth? 6.01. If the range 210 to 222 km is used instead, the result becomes 5.98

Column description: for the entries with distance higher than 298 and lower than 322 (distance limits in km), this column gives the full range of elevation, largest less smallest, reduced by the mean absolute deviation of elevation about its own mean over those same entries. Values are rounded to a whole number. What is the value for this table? 18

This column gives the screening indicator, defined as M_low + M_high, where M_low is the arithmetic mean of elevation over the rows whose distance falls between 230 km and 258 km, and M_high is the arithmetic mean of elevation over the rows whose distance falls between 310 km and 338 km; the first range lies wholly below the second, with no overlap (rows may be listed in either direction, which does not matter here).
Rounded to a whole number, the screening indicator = 719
